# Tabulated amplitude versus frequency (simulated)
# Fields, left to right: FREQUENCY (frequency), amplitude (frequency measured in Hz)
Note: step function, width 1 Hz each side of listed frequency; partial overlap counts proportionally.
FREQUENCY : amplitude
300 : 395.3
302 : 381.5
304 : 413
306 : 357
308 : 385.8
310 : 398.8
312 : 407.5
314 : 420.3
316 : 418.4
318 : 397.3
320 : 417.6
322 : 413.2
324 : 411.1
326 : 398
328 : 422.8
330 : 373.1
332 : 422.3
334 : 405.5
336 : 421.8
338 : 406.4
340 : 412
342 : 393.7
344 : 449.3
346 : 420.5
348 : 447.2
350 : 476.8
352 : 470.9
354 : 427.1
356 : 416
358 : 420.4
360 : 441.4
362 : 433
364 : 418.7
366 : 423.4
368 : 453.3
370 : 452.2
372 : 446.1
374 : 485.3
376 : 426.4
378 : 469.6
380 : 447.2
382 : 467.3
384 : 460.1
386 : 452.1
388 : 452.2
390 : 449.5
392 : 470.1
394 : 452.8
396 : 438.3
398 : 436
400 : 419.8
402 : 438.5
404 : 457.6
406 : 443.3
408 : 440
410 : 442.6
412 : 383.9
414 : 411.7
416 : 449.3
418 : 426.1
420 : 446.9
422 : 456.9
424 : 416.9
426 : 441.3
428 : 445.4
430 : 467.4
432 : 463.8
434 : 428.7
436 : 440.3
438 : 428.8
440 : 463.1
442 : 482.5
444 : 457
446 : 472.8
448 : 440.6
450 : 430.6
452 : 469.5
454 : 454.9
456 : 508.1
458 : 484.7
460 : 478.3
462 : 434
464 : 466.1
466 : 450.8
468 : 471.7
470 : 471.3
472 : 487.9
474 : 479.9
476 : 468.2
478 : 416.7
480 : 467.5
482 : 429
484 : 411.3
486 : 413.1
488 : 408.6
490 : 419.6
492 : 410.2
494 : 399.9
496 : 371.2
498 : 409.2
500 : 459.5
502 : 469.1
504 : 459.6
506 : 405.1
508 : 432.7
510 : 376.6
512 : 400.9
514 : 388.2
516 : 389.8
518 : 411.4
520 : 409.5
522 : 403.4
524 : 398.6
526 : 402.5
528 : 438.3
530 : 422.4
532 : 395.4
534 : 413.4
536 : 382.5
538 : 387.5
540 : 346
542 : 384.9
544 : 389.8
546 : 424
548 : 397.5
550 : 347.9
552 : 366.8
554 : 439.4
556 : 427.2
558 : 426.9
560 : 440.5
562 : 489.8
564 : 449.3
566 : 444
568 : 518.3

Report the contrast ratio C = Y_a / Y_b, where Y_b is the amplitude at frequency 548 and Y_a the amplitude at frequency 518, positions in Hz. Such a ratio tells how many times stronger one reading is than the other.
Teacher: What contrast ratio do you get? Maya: 1.03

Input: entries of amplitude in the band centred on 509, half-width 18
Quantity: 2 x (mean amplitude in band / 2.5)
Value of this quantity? 329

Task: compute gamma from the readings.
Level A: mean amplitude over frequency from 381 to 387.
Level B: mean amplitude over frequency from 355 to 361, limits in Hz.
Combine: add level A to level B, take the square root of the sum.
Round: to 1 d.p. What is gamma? 29.8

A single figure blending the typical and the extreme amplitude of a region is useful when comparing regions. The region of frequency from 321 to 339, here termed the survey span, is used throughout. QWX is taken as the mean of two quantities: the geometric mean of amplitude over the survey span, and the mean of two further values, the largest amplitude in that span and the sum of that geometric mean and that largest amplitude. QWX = 517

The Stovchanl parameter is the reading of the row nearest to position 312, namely 407.5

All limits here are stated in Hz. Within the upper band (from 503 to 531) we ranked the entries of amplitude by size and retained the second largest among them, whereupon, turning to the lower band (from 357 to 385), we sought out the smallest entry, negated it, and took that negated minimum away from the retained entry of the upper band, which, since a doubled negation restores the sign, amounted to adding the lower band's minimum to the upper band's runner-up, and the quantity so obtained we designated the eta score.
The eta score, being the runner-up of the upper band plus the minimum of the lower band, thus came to 857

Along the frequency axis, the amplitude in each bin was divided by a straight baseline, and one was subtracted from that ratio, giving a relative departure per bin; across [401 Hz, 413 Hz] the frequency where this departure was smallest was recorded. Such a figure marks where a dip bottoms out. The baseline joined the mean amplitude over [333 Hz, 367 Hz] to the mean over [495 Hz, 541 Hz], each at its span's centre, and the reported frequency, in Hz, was 412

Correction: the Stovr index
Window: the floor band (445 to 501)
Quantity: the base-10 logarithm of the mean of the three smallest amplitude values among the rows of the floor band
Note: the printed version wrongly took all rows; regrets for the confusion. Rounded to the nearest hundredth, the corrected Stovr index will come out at 2.59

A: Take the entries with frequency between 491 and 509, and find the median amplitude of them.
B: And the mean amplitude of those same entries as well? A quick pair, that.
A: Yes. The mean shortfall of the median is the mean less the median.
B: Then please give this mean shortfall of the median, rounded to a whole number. 14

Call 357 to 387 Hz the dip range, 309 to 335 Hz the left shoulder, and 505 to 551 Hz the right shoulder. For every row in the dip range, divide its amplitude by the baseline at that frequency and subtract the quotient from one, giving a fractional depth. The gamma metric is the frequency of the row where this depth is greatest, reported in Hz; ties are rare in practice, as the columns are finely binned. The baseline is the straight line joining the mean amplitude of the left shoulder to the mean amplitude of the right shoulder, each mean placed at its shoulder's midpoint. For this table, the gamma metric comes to 364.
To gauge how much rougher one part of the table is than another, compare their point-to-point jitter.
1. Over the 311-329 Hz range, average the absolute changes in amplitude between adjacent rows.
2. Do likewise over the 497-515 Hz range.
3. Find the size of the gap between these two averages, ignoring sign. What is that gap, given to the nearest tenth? 18.0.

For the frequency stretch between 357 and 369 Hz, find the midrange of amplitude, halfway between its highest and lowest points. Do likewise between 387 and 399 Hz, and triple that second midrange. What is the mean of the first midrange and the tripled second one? 898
